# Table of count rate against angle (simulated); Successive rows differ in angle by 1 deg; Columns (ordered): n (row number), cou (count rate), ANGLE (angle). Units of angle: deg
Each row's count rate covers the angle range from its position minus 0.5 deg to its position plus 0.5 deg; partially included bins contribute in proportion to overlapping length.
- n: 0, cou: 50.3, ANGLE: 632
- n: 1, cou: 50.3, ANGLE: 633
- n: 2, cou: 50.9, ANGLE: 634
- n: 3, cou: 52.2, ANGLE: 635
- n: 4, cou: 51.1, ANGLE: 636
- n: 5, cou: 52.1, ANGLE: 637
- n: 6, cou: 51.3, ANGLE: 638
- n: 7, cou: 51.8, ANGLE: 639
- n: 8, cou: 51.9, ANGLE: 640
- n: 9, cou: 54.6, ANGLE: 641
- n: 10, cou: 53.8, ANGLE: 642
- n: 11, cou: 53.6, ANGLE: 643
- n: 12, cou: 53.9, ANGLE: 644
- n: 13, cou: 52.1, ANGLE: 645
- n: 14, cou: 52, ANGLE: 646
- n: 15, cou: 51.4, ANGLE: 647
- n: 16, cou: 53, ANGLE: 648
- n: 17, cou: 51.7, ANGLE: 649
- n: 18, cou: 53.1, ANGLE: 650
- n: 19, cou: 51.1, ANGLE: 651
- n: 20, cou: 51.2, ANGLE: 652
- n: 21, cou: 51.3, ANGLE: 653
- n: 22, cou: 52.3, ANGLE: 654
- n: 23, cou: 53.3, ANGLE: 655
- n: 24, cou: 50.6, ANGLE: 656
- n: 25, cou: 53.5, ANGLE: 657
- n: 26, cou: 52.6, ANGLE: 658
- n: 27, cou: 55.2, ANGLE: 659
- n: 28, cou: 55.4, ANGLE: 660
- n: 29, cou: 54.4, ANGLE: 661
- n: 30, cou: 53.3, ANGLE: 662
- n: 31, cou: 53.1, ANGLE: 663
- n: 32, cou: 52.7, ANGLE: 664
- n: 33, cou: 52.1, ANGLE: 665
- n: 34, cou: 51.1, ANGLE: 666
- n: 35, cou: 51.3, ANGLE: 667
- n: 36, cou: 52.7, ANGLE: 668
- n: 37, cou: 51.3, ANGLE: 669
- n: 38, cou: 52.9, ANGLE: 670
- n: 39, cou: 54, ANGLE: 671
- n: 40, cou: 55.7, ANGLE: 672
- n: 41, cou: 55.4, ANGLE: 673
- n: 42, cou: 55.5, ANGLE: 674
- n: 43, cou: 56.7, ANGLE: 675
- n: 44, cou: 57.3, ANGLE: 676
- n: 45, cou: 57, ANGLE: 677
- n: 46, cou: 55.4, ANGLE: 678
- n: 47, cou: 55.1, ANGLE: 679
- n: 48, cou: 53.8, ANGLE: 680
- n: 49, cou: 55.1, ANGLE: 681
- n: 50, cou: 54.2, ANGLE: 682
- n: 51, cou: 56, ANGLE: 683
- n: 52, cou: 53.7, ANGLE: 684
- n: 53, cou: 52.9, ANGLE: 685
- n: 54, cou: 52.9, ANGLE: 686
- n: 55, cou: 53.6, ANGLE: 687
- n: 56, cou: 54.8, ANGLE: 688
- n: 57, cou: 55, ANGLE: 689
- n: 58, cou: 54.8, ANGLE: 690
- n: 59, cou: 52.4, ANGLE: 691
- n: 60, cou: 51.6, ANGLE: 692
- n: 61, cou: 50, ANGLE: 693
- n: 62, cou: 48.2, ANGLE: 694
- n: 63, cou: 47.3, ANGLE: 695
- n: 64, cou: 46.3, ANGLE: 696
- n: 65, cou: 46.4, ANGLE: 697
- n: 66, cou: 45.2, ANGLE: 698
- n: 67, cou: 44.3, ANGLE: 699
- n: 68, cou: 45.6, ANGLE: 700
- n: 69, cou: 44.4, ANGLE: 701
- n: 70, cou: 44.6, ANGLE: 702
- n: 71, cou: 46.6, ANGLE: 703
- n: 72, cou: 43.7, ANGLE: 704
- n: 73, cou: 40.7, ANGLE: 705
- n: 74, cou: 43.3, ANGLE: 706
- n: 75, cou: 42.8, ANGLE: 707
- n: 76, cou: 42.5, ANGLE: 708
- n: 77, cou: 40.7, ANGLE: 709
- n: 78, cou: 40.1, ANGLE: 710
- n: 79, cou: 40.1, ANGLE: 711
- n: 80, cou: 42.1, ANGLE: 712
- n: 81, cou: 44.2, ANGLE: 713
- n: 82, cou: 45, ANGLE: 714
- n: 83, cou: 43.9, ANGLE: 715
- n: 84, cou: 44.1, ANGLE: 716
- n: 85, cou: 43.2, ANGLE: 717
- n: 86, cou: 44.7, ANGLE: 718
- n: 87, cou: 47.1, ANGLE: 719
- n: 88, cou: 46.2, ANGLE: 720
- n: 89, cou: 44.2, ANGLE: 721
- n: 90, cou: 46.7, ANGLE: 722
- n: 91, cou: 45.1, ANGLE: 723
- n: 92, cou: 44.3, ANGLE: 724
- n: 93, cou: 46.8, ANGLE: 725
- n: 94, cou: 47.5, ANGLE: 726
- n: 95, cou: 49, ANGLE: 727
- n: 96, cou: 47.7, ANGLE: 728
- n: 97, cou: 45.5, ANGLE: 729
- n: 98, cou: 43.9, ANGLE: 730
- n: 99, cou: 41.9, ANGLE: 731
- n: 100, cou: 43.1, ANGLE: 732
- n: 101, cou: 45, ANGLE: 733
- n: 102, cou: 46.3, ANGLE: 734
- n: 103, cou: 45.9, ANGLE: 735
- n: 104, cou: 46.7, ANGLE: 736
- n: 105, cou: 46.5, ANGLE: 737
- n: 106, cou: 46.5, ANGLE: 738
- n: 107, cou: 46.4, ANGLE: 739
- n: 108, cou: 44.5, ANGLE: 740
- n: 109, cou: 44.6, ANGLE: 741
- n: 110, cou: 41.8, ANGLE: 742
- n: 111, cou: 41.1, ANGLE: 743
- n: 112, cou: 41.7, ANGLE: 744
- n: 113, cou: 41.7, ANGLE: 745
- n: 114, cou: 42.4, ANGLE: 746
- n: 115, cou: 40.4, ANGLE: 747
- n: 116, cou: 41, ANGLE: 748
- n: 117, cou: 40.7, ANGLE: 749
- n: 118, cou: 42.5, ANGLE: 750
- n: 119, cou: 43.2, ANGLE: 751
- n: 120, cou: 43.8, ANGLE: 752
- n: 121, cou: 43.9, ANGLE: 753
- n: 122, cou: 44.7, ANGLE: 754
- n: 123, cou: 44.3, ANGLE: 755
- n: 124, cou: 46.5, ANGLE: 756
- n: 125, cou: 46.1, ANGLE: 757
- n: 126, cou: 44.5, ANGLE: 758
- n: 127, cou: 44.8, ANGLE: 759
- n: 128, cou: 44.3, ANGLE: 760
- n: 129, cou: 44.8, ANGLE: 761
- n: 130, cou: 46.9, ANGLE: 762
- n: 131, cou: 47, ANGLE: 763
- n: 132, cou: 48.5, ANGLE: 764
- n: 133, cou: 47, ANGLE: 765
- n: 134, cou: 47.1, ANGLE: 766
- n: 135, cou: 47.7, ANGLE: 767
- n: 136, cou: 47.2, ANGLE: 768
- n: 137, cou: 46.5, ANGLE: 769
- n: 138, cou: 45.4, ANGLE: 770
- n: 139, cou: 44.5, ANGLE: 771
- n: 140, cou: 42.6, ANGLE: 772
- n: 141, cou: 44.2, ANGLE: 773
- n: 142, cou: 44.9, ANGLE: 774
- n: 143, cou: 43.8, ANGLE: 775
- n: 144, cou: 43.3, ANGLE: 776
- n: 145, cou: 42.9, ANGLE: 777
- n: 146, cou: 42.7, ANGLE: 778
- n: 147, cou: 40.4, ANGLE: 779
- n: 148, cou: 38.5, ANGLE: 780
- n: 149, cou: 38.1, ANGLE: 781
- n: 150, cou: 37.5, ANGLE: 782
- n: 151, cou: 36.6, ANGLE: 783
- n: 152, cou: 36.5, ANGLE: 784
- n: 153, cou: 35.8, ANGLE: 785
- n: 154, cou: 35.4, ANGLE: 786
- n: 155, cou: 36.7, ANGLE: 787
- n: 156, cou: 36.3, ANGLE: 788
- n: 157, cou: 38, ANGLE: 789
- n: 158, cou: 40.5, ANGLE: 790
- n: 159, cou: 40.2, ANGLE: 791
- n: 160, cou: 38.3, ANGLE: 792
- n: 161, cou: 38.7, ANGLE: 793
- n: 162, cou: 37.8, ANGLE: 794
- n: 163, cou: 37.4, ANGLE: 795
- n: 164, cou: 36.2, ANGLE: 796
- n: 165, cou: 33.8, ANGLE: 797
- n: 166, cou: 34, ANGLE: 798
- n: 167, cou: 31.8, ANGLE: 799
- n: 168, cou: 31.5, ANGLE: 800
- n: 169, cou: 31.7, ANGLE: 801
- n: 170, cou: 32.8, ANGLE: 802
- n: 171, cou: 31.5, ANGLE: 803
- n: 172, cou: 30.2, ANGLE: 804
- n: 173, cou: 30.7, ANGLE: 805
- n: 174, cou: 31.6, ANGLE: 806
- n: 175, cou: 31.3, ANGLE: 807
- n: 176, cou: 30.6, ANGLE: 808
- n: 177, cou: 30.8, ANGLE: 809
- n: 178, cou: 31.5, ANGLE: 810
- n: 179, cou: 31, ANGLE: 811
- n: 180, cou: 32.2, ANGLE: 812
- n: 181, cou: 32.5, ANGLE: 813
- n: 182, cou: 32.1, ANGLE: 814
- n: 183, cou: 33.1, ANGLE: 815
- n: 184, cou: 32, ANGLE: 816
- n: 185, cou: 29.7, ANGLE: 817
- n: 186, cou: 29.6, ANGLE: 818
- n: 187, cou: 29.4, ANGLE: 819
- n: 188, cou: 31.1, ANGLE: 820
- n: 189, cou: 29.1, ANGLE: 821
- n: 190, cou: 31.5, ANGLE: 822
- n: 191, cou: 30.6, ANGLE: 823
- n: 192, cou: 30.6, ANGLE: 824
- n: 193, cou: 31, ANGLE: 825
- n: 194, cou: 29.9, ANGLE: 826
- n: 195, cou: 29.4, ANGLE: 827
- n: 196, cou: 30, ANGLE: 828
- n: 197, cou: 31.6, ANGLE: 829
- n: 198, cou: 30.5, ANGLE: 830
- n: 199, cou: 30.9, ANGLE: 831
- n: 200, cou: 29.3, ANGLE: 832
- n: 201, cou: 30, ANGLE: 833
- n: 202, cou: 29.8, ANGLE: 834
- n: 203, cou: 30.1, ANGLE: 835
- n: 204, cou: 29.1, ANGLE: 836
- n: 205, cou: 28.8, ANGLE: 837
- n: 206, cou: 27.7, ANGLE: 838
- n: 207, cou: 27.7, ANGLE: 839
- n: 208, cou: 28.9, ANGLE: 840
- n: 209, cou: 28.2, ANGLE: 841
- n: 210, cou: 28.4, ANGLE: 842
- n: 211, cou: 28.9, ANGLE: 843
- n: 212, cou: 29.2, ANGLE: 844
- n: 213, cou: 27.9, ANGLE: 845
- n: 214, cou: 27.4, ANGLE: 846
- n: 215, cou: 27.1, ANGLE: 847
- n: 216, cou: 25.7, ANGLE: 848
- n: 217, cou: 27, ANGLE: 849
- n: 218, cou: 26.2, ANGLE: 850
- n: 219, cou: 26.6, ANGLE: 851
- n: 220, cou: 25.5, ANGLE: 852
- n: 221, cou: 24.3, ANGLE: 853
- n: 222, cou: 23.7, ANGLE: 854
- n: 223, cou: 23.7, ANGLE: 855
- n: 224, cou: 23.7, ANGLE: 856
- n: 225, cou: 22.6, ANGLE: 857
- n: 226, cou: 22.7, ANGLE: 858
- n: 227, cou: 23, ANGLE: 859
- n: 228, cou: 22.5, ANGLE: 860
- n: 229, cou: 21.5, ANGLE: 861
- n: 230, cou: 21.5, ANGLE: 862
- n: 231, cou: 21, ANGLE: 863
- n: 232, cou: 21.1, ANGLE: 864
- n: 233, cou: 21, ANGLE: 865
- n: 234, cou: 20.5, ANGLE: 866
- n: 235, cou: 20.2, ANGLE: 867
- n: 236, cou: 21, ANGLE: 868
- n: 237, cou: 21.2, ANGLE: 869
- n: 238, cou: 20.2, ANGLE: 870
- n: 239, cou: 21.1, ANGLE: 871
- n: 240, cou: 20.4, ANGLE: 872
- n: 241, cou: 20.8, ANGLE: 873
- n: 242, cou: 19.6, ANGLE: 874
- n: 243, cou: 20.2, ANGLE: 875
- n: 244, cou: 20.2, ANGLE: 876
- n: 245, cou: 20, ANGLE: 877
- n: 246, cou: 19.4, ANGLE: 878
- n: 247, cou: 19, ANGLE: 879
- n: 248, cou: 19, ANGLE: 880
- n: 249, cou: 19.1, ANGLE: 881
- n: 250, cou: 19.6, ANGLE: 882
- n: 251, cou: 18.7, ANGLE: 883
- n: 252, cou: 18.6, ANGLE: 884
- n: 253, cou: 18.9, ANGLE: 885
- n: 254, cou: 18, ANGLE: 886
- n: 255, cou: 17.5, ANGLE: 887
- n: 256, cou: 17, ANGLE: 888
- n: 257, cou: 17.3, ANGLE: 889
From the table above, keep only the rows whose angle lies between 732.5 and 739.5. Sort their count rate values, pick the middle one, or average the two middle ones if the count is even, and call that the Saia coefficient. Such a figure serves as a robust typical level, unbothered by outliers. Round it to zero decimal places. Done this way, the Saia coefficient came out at 46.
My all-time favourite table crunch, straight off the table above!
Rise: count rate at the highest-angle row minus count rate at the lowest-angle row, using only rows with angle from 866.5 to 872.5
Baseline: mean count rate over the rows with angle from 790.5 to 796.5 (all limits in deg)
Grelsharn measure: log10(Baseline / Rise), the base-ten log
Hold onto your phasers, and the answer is 2.28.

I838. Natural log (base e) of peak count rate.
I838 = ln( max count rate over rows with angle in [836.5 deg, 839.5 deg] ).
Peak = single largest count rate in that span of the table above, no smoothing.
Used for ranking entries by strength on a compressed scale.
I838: 3.4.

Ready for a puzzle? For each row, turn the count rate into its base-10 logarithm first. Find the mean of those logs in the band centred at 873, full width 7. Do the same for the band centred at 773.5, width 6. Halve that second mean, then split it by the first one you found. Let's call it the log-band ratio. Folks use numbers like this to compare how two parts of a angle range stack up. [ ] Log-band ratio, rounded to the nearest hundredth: 0.63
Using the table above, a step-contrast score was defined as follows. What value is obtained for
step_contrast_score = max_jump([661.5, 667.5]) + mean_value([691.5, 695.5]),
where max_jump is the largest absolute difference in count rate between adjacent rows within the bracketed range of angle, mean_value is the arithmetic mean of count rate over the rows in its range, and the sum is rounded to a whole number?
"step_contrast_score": 50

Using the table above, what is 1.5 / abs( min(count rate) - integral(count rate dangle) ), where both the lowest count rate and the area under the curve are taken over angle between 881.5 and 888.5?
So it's 0.013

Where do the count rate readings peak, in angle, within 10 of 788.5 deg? 790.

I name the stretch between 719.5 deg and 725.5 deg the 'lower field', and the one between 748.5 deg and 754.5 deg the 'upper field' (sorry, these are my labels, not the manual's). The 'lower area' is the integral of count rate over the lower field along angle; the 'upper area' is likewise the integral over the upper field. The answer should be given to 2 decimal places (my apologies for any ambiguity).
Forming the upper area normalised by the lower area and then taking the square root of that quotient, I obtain 0.97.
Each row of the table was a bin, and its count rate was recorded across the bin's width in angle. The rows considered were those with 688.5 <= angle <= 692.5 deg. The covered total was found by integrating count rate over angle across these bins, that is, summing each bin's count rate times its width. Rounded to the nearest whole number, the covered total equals 214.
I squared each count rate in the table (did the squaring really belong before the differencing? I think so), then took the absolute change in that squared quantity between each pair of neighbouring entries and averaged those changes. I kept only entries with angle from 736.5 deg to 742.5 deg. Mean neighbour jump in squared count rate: 87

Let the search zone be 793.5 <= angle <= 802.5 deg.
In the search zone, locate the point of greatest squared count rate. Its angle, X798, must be 794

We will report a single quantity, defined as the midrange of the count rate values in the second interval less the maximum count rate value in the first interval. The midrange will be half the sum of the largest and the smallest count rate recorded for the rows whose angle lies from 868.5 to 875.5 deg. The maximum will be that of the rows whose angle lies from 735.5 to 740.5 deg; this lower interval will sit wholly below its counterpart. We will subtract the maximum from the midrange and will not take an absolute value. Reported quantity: -26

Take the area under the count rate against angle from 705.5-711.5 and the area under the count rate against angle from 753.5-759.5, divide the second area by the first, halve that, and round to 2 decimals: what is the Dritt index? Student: 0.54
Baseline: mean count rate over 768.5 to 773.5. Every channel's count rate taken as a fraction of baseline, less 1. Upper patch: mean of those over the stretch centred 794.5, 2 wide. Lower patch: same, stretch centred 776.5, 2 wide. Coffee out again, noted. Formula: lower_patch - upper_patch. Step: 0.12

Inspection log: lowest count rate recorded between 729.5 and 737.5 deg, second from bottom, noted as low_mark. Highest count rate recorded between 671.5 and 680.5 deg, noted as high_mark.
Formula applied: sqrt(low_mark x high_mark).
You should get 50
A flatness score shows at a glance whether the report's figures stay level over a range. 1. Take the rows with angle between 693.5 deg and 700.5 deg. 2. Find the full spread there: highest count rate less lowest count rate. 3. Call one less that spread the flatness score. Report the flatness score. -2.9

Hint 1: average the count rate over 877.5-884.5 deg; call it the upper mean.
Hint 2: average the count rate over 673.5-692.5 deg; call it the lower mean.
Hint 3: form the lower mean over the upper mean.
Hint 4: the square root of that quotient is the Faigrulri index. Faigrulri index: 1.7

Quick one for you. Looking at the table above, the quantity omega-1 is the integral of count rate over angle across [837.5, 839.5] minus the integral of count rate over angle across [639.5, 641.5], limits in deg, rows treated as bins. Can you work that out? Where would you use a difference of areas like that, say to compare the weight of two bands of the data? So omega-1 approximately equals -51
